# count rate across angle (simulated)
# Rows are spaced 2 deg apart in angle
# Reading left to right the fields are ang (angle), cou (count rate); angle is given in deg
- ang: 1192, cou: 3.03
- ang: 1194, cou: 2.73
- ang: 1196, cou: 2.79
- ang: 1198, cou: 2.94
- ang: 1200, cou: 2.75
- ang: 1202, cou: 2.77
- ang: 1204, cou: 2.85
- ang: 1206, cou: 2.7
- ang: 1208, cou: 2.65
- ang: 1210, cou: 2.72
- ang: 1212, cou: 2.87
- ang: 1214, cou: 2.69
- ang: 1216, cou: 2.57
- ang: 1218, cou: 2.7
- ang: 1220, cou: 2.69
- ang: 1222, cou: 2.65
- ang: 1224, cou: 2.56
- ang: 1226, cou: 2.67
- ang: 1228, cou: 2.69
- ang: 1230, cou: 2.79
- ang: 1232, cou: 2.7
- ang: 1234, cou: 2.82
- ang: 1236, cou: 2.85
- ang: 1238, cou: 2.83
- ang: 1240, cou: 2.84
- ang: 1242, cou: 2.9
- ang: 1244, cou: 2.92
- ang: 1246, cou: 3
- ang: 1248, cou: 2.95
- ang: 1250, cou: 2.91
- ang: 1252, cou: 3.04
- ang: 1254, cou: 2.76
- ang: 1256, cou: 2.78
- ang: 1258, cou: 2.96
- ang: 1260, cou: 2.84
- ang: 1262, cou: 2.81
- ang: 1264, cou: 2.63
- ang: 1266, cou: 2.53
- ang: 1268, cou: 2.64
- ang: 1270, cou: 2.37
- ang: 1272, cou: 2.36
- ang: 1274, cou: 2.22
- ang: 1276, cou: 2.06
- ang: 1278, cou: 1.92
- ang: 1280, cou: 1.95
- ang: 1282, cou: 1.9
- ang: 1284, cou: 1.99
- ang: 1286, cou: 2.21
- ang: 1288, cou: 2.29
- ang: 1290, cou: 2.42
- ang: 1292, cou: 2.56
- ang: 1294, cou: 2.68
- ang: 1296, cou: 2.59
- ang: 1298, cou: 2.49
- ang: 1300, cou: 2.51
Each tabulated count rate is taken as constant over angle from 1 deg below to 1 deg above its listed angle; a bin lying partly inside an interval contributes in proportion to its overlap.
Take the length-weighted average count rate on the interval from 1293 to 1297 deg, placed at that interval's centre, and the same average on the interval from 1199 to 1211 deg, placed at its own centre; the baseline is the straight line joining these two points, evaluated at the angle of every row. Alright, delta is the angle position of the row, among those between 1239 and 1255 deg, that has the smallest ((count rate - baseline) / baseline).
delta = 1254 deg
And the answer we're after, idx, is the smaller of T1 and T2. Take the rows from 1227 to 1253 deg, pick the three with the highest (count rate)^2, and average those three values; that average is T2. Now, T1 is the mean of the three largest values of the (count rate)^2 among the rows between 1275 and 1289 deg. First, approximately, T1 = 4.8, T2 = 8.98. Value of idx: 4.79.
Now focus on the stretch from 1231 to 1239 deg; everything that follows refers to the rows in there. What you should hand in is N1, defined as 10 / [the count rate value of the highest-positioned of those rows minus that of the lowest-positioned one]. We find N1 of 77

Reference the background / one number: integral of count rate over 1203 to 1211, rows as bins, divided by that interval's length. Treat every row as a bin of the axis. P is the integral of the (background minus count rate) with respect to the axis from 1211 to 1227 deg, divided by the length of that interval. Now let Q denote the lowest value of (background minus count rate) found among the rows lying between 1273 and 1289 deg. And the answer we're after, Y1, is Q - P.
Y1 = 0.4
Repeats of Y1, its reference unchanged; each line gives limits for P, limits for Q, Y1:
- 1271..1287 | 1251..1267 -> -1.0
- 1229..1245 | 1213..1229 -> 0.1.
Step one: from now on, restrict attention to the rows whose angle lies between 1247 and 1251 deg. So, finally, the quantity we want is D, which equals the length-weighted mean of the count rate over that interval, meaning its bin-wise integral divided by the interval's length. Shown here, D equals 2.93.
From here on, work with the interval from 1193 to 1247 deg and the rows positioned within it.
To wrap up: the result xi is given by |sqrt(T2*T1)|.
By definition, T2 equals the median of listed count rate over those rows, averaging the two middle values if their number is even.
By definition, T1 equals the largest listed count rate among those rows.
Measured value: 2.87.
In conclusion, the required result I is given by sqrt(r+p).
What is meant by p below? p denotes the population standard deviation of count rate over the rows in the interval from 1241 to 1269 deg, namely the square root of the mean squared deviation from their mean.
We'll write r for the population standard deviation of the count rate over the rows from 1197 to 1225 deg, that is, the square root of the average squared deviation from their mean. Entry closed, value 0.500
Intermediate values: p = 0.15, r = 0.104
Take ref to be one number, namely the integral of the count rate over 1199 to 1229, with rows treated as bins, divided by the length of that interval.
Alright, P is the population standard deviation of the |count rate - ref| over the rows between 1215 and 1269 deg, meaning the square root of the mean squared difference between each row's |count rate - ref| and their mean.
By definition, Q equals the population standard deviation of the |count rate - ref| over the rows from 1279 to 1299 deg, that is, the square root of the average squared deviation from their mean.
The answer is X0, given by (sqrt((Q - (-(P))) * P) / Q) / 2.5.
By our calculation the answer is 0.3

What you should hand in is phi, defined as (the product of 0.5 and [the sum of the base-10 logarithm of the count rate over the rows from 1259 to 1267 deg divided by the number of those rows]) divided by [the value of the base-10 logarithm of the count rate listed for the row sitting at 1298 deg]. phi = 0.54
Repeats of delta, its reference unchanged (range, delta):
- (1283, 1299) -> 1284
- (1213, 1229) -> 1224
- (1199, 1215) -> 1208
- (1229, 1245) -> 1232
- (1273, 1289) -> 1282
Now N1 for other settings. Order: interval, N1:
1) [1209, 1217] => -67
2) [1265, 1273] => -59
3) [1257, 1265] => -30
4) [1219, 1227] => -500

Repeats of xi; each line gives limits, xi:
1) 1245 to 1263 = 2.97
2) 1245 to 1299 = 2.79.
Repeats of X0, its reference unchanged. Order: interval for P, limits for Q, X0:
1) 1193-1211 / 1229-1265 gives 0.5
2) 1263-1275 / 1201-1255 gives 0.8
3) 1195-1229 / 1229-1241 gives 0.7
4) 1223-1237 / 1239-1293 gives 0.2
